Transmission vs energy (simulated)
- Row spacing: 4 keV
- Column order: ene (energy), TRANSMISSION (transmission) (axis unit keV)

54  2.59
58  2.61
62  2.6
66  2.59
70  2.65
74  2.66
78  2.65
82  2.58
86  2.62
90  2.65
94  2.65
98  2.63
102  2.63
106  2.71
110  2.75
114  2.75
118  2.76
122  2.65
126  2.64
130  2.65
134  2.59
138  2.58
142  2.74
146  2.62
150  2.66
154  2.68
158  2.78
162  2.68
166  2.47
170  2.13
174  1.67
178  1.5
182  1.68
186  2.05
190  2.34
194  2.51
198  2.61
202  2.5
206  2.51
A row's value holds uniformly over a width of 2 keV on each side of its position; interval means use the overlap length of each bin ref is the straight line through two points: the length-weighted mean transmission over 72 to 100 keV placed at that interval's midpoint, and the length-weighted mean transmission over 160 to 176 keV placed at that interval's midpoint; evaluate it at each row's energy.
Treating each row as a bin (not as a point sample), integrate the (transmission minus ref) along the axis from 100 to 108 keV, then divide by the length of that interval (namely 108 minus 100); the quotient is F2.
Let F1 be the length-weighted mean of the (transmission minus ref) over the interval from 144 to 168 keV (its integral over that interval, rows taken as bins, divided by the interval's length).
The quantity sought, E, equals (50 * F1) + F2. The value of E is 17.8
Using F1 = 0.35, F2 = 0.12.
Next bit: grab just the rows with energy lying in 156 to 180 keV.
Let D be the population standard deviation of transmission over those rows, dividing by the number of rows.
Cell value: 0.49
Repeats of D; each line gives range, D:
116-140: 0.06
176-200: 0.41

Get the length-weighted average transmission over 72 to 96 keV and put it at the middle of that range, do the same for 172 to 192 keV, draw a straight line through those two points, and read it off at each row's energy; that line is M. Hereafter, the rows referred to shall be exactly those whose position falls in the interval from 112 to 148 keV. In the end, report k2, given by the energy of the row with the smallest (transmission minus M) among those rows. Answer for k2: 122 keV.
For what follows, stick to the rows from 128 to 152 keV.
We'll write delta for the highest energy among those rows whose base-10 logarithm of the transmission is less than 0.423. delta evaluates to 146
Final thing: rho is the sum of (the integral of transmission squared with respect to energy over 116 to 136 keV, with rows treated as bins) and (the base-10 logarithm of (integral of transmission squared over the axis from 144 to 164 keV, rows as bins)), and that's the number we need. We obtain 144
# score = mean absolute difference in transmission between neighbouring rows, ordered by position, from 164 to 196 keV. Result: 0.28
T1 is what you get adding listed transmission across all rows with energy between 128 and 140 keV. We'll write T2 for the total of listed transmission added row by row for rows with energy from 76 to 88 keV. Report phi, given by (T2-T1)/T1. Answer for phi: 0.00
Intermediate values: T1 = 7.82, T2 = 7.85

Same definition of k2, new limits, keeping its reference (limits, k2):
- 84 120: 86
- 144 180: 178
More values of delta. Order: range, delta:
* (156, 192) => 190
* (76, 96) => 86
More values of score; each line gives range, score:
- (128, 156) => 0.07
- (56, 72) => 0.03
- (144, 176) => 0.18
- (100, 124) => 0.05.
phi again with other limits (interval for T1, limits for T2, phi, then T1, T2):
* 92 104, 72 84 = 0.00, 7.91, 7.89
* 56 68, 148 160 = 0.04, 7.80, 8.12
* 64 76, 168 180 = -0.33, 7.90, 5.30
